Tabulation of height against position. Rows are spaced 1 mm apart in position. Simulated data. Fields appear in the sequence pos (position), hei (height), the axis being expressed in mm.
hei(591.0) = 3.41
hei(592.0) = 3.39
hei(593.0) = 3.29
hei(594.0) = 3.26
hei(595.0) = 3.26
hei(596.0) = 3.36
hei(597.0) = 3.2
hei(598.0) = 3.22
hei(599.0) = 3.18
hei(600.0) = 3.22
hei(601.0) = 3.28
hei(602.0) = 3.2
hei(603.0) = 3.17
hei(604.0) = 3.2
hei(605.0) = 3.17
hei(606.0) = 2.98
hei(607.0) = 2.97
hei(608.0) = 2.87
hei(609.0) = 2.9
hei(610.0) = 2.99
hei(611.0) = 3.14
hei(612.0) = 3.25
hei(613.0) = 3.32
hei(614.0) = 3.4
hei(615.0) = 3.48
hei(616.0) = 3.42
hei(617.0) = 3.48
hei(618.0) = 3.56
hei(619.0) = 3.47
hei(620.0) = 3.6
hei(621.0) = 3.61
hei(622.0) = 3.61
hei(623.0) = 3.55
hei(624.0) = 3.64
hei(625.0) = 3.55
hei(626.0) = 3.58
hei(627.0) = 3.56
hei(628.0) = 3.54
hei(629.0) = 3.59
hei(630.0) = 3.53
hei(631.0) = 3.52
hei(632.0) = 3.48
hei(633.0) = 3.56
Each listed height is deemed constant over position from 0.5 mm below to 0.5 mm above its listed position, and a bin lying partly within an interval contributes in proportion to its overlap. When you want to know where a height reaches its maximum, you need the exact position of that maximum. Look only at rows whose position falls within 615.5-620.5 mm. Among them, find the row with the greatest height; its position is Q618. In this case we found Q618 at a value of 620.0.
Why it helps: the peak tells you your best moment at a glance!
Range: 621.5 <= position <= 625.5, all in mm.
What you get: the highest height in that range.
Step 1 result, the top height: 3.64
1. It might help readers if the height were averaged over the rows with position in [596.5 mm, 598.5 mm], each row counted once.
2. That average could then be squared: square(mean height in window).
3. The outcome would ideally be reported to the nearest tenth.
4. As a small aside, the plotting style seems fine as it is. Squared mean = 10.3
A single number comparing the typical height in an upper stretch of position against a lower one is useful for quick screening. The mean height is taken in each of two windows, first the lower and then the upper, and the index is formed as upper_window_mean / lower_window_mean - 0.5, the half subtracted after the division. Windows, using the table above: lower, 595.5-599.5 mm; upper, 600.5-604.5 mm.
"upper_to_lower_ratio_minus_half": 0.49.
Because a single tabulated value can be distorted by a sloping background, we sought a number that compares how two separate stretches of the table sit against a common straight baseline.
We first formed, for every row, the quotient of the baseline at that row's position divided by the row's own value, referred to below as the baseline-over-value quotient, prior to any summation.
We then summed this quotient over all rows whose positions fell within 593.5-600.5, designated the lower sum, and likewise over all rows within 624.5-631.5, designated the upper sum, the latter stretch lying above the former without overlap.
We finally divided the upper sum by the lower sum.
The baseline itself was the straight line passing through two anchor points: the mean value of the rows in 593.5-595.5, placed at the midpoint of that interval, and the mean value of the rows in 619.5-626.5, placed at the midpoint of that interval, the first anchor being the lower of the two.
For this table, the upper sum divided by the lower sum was 1.01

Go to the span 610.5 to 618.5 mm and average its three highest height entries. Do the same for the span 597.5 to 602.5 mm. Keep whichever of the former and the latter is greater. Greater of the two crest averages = 3.51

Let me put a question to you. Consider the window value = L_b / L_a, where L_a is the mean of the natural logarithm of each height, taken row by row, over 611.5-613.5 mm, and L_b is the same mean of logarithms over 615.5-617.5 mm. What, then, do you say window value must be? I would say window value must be 1.04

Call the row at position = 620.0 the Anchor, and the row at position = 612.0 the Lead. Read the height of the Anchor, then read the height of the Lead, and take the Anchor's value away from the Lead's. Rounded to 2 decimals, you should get -0.35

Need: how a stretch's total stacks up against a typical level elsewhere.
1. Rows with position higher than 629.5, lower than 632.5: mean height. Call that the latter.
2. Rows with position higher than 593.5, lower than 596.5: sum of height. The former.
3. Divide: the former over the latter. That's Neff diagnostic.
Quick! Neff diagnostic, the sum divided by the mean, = 2.81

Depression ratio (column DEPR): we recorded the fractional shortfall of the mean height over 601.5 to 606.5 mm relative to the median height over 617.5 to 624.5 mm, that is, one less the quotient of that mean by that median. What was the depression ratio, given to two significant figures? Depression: 0.13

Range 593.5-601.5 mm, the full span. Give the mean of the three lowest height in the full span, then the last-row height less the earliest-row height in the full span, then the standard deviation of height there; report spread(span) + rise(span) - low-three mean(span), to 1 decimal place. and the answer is -3.1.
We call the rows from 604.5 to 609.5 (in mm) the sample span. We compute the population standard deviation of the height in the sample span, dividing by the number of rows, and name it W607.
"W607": 0.10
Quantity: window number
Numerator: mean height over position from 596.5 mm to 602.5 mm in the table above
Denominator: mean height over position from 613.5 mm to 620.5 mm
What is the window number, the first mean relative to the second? 0.92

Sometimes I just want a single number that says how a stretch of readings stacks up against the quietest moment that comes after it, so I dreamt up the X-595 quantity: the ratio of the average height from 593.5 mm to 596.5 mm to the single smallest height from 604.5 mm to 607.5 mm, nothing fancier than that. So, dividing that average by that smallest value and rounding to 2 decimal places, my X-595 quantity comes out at 1.11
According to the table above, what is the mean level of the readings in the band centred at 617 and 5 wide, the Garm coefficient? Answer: 3.5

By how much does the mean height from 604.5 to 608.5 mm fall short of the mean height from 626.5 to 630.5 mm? 0.6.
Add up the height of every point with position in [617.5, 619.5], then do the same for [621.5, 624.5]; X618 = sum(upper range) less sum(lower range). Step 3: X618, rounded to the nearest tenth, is 3.8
